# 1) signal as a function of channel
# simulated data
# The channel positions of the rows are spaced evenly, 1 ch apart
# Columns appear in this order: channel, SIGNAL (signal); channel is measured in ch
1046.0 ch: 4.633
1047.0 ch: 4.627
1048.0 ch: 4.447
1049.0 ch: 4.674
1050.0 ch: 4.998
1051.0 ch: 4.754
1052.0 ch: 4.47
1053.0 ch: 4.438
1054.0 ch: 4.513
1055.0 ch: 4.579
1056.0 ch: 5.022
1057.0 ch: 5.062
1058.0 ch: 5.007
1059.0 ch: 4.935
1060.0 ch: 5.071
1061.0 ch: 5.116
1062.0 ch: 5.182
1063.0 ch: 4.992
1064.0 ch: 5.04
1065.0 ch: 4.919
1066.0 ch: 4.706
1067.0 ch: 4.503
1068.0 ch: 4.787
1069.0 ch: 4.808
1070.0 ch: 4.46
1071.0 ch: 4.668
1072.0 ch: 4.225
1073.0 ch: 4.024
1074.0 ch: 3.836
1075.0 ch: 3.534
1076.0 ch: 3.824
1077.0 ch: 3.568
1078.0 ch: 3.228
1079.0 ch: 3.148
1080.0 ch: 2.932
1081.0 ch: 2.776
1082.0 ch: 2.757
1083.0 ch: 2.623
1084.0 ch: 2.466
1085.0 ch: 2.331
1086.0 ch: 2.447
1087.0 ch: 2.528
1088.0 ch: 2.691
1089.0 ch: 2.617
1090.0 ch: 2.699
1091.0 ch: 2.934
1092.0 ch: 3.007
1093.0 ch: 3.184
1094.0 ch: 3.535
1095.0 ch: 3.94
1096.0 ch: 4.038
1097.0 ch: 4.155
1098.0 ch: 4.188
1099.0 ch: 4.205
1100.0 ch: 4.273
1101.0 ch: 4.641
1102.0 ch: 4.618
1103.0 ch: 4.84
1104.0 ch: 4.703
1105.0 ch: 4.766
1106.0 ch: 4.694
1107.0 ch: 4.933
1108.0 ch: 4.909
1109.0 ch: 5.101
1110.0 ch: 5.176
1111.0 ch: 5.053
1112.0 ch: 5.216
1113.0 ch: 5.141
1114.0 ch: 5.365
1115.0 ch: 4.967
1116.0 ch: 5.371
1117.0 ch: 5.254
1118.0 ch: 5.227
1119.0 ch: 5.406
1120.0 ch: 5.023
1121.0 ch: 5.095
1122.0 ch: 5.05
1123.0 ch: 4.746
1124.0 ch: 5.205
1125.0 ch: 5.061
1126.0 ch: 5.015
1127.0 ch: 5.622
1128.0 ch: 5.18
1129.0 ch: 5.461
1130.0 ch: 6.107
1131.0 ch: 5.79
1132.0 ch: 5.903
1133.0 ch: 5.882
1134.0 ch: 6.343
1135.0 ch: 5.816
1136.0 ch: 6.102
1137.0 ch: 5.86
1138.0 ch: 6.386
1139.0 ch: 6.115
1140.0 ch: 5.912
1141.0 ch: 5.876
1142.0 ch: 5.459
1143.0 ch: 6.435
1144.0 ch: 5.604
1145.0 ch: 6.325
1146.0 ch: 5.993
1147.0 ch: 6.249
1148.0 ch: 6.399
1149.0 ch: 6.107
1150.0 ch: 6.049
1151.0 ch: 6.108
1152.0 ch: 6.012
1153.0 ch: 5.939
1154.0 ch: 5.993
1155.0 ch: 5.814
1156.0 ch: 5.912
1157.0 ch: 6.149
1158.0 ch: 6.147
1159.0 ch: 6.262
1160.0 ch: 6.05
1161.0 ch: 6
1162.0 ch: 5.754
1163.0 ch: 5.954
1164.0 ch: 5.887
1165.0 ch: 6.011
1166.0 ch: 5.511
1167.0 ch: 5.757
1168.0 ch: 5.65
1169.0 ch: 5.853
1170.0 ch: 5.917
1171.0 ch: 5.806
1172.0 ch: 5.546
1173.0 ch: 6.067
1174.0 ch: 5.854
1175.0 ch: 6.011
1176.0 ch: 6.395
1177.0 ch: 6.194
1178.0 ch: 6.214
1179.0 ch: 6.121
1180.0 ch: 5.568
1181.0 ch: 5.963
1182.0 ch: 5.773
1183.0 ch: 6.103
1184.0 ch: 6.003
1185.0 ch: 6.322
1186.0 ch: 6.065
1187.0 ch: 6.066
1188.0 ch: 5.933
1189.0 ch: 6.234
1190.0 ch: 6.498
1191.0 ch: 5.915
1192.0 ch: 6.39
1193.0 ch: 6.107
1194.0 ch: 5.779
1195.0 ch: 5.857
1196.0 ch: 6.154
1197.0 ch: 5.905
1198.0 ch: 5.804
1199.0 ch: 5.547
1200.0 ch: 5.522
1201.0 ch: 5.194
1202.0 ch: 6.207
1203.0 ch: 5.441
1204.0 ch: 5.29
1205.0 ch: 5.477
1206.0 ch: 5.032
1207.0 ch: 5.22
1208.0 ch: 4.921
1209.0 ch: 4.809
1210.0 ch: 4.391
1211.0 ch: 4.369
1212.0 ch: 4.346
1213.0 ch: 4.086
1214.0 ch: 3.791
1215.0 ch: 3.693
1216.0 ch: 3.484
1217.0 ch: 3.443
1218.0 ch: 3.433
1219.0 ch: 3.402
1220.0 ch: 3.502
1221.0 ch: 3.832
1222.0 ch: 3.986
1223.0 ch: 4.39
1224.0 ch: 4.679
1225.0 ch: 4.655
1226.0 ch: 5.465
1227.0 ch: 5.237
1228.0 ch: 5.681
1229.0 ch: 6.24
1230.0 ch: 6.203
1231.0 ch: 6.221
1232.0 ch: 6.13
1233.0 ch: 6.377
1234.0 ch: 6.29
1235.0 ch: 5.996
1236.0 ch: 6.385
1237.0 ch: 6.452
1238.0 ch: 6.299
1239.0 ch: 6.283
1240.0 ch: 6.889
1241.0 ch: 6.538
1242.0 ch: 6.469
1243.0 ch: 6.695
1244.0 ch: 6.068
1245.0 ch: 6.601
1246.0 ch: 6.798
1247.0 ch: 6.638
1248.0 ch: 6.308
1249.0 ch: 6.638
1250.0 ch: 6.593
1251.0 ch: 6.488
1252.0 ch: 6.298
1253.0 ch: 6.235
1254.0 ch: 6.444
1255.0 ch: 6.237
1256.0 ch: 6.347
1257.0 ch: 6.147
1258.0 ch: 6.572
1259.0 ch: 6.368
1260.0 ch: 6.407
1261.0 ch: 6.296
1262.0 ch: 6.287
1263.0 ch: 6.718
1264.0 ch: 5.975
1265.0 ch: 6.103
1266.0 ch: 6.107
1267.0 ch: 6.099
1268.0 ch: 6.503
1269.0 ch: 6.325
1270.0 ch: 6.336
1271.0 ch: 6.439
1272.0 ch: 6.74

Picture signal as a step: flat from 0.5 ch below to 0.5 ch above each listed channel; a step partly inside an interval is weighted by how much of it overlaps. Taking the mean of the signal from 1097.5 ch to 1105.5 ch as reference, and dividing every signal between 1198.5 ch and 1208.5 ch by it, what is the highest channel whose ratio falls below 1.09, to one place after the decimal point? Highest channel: 1208.0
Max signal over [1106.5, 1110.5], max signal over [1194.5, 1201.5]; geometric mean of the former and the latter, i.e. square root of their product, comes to 5.6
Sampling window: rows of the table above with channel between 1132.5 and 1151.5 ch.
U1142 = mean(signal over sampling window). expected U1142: 6.1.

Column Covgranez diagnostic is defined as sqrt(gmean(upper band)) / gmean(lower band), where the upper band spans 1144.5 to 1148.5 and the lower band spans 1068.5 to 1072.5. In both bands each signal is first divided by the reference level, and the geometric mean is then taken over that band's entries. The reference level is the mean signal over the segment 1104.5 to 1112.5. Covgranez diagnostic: 1.23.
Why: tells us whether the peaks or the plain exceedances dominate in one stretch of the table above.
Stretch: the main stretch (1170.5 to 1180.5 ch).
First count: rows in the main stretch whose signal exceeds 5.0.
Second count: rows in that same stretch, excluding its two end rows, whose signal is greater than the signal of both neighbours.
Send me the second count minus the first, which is -7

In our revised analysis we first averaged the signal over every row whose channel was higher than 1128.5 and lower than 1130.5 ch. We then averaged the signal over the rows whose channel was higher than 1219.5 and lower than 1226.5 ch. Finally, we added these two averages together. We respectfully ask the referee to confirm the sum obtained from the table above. 10.1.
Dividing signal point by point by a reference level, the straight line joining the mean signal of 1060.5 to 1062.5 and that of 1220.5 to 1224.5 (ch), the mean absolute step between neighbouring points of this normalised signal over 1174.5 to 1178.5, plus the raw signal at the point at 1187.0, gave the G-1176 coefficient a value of 6.1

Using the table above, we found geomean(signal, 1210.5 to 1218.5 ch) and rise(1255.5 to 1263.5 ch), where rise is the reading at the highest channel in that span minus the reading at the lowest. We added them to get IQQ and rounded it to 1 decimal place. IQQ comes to 4.2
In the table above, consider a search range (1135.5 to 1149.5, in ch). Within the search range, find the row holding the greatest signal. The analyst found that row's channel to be 1143.0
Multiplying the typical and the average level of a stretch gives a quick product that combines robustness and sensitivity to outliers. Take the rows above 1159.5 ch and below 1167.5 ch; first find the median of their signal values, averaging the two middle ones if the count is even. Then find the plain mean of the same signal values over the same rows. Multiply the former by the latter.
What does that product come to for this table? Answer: 34.7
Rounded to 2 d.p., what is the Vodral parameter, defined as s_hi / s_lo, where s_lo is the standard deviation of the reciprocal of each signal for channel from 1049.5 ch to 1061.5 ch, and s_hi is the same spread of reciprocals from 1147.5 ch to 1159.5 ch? 0.37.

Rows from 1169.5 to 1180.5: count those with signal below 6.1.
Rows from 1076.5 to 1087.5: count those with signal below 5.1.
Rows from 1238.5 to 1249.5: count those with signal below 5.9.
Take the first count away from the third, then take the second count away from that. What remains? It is -18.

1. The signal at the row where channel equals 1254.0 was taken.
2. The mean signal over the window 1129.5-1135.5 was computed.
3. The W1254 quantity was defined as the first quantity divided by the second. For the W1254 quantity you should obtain 1.08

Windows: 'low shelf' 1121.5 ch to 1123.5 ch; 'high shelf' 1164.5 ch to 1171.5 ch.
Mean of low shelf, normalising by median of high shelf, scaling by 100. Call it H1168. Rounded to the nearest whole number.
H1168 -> 84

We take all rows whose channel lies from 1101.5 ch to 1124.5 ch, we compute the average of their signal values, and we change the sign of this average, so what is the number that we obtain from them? -5.04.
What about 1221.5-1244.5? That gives -5.90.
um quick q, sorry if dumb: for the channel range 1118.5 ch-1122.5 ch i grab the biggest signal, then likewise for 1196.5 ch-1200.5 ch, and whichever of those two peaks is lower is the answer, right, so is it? 5.4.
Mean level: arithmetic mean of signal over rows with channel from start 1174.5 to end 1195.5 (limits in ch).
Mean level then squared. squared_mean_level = 37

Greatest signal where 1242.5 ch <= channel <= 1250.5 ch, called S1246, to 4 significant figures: 6.798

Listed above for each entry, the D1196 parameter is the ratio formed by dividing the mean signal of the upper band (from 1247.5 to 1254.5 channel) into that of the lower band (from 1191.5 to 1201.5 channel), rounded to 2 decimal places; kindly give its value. 0.91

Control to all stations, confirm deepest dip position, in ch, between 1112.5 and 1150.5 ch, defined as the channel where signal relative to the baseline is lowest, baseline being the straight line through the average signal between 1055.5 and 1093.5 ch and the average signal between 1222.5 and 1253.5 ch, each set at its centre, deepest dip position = 1123.0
